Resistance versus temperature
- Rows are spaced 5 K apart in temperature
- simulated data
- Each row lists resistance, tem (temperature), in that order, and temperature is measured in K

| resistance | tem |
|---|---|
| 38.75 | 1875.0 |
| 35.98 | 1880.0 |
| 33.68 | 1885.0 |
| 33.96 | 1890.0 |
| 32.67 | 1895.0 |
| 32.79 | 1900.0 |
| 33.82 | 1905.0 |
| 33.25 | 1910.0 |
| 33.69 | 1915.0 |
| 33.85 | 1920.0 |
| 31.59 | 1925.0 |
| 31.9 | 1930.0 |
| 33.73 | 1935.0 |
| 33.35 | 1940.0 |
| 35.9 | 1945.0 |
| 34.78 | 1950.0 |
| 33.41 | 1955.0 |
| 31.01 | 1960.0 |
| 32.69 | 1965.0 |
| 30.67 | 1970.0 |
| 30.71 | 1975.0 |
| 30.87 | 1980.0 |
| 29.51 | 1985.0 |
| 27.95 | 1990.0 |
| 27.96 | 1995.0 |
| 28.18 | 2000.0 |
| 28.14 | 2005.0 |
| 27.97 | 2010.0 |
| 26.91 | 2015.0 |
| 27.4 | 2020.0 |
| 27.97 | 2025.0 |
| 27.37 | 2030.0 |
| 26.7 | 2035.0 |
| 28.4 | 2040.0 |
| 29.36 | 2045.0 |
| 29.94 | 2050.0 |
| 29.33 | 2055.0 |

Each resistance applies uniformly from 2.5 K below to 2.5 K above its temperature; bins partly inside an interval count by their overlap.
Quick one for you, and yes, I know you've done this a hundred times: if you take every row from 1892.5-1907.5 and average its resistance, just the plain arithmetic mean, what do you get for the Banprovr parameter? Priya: 33.1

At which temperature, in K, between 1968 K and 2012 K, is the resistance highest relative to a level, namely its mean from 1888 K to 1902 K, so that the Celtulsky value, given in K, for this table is 1980.0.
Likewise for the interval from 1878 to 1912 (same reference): 1880.0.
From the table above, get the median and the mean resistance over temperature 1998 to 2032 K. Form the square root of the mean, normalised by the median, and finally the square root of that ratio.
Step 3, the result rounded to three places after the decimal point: 0.434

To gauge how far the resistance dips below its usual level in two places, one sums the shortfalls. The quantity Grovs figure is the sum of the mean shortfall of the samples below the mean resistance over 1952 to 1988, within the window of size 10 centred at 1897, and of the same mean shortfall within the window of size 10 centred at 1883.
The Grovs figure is -5.0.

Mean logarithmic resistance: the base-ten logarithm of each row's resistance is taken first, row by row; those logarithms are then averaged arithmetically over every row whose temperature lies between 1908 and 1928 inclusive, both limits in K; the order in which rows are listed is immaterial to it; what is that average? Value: 1.52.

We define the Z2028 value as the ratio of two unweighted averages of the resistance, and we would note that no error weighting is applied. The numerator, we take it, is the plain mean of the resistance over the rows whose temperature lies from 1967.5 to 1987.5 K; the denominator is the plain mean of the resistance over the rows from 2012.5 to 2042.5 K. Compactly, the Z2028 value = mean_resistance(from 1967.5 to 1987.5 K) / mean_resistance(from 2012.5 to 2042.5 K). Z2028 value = 1.11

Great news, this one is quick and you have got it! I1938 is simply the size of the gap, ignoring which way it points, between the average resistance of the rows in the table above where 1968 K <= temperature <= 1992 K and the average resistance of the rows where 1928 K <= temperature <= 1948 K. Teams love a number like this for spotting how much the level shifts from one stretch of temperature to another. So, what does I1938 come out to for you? 3.8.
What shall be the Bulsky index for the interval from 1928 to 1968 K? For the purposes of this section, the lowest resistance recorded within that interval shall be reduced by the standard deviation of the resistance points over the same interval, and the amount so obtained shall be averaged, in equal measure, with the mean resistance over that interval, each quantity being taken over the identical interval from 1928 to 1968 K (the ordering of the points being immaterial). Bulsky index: 31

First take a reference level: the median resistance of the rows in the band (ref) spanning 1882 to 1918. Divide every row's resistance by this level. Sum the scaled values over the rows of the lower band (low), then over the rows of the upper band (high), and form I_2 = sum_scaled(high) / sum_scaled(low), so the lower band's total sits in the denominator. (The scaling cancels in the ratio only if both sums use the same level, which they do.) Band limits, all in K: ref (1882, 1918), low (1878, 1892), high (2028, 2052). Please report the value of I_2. 1.37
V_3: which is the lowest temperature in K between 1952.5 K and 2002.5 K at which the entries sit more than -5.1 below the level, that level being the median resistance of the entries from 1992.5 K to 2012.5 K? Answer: 1960.0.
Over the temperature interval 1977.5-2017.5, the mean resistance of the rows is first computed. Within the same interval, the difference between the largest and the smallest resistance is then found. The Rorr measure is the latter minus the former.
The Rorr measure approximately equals -24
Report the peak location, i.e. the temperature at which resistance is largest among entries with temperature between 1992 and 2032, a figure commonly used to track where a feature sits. 2000.0 K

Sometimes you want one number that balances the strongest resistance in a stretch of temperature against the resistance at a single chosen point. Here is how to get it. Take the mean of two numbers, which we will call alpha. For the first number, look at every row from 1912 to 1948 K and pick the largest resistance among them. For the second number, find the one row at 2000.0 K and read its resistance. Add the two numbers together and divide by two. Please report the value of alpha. 32.0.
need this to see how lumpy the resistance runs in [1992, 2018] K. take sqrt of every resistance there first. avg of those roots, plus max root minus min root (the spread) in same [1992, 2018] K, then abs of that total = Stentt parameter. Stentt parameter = 5.40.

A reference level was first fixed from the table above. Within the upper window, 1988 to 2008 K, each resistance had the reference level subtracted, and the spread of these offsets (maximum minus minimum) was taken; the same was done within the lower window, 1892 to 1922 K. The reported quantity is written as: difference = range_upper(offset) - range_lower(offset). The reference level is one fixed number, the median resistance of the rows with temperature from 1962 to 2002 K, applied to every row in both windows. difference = -1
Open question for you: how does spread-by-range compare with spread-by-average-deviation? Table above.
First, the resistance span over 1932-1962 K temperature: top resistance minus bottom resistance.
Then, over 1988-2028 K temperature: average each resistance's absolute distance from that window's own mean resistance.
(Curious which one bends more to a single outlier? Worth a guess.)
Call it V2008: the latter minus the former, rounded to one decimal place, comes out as -4.6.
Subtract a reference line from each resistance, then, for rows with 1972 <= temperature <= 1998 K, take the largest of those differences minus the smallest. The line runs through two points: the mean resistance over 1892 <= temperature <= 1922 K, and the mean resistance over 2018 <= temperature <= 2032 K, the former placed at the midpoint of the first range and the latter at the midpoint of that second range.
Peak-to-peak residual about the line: 2.4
